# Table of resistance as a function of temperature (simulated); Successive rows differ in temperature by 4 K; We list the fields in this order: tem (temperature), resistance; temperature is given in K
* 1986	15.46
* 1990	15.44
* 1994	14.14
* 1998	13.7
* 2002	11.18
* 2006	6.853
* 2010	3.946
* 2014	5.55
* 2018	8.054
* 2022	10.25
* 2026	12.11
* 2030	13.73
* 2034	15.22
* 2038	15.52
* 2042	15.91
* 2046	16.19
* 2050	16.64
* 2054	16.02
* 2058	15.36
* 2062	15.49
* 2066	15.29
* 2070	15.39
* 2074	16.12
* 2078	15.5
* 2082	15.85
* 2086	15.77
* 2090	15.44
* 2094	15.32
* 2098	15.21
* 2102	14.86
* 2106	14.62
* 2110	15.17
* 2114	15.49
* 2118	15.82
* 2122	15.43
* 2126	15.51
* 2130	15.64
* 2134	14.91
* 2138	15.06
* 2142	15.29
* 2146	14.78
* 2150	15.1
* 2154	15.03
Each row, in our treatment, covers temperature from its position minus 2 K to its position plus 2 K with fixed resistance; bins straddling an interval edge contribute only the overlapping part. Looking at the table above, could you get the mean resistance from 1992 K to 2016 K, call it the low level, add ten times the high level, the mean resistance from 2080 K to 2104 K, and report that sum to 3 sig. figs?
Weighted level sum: 163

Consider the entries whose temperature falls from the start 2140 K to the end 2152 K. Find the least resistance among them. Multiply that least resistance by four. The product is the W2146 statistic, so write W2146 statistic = 59.1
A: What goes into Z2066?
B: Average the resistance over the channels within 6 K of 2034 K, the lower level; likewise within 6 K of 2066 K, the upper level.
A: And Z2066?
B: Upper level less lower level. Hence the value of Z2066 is 0.57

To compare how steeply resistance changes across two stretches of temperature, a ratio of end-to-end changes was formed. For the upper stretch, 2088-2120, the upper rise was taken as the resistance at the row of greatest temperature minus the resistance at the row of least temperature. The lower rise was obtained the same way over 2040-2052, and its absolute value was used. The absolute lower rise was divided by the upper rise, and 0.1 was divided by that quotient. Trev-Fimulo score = 0.05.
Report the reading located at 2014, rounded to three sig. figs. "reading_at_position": 5.55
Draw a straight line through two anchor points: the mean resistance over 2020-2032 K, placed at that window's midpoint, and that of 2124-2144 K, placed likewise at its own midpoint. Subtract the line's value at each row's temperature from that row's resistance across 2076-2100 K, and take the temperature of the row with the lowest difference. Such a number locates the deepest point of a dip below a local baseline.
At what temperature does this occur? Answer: 2098 K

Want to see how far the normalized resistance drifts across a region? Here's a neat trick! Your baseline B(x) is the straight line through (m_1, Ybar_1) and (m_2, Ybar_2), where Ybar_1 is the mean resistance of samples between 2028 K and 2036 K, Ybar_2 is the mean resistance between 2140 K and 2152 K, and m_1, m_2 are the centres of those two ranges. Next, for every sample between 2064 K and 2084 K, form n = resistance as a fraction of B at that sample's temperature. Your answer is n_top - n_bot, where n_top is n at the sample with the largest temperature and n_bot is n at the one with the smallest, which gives 0.03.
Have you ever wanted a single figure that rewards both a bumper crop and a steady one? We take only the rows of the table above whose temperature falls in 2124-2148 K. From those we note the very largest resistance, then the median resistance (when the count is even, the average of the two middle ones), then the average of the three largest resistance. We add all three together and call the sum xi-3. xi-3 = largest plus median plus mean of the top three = 46.3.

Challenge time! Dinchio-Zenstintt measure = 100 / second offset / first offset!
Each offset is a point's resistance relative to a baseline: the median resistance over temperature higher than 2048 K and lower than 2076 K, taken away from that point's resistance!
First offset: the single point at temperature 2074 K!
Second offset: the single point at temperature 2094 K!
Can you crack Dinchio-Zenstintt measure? -934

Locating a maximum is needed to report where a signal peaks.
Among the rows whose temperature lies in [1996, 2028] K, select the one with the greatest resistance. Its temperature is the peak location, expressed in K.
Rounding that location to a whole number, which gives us 1998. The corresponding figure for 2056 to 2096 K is 2074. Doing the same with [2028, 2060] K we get 2050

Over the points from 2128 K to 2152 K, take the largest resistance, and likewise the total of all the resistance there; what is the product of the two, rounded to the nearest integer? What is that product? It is 1420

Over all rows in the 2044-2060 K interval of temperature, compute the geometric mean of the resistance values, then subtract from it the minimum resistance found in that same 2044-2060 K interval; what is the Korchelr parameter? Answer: 0.7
